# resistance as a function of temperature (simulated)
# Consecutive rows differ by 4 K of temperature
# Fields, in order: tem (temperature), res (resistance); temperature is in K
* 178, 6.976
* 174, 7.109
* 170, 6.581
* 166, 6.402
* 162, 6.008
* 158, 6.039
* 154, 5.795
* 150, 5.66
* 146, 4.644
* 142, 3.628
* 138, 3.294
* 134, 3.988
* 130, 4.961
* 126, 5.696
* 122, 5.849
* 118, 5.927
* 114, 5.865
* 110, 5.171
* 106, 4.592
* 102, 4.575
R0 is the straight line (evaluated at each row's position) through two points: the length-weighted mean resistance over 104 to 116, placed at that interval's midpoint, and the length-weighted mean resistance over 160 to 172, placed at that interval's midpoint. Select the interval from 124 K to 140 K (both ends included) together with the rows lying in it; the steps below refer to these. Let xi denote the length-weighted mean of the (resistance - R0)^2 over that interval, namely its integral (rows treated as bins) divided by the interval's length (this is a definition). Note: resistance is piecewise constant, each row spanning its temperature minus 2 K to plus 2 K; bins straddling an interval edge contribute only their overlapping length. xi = 2.37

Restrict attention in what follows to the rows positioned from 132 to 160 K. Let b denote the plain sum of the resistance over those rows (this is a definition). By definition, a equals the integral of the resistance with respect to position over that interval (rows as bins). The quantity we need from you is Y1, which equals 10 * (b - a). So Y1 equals -991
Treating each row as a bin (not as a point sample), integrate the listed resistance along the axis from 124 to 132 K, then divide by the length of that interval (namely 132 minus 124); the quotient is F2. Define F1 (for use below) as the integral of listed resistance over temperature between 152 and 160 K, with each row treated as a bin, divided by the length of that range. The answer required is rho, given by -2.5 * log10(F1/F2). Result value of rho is -0.11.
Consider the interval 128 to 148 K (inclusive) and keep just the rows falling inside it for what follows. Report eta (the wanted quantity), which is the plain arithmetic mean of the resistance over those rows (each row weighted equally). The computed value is 4.1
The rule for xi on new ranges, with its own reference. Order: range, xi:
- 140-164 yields 1.15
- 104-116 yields 0.21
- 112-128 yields 0.21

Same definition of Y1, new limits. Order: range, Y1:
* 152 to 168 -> -727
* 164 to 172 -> -389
